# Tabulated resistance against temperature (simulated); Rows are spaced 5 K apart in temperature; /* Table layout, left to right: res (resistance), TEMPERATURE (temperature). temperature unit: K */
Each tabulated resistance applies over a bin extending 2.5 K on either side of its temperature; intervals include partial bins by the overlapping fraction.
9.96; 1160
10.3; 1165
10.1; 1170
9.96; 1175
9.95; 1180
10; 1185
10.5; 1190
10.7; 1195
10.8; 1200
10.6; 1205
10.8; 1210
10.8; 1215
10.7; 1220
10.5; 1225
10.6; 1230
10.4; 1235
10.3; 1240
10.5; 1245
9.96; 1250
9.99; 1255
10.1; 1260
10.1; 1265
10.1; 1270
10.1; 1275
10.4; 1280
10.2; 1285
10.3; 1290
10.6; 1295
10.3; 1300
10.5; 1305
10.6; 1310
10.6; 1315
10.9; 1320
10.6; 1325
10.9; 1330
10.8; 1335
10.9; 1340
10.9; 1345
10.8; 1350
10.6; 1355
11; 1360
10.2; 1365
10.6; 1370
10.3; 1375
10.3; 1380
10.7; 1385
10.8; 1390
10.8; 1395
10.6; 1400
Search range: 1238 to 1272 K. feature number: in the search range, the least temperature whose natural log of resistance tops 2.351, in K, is 1245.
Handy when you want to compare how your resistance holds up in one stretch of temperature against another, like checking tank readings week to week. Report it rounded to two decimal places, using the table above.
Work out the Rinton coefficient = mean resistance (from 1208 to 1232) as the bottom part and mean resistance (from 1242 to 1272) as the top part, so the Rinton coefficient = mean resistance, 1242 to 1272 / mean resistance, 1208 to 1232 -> 0.95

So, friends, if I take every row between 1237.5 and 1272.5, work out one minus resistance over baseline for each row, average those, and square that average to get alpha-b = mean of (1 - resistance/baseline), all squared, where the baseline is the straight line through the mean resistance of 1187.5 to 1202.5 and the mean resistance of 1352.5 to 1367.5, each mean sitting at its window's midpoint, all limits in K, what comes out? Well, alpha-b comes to 0.0021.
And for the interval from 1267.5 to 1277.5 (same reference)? 0.0025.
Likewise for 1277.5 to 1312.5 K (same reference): 0.0004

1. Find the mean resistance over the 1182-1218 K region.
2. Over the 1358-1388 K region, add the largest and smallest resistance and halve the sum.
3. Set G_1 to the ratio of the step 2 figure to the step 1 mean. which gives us 1.00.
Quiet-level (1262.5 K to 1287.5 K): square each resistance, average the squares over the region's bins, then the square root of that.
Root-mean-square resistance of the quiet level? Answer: 10.2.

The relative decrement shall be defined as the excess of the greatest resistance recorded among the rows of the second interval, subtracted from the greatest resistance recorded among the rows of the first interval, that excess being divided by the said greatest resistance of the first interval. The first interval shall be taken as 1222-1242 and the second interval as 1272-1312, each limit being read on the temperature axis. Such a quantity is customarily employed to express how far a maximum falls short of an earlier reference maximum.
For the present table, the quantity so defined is 0.00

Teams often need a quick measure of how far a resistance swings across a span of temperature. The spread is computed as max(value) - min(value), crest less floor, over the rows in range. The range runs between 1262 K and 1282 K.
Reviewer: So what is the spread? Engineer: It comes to 0.30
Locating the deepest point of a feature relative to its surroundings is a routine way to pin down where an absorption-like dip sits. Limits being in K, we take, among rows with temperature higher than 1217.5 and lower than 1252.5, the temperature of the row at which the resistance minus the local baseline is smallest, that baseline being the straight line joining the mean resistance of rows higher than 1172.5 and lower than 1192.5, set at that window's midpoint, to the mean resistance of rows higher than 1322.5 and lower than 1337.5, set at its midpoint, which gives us 1250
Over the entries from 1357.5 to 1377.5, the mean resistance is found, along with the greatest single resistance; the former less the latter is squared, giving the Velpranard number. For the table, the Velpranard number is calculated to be 0.23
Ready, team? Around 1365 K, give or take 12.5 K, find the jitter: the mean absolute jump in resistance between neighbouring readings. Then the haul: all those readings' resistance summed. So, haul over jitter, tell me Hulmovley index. 111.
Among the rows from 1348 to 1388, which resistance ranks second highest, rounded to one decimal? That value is 10.8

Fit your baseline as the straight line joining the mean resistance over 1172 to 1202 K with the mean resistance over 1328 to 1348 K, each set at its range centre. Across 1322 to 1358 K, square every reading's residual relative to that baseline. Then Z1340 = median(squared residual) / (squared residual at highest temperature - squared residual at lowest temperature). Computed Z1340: 0.1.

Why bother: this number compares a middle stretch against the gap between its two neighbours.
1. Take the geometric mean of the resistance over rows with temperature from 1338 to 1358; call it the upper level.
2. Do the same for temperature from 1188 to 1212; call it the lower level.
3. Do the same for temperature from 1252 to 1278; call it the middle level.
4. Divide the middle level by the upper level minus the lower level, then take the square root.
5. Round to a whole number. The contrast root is 9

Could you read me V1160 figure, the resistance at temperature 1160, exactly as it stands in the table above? 9.96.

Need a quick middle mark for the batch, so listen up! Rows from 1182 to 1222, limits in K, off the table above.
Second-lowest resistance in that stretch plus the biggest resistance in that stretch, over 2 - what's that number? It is 10.65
